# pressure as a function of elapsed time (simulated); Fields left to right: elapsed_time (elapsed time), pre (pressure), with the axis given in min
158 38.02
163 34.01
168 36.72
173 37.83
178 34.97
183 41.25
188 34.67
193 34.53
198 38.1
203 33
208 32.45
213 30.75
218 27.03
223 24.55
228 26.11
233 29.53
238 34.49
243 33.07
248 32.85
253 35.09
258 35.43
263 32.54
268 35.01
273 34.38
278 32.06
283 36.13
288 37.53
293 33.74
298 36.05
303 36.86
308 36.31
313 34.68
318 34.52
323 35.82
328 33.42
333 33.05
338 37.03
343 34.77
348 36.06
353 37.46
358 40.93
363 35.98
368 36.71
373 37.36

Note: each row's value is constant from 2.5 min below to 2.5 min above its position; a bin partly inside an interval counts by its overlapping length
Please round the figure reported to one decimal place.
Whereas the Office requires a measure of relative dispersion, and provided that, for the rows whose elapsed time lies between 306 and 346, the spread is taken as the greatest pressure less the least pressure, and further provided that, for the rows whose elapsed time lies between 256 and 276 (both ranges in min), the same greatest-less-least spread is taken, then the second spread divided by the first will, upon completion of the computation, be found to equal 0.7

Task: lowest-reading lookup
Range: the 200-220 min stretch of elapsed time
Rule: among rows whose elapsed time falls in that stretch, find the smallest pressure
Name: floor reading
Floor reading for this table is 27.03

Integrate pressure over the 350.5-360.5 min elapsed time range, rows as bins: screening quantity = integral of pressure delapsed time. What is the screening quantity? 392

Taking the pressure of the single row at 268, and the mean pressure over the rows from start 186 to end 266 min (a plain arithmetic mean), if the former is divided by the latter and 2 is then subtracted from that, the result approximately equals -0.91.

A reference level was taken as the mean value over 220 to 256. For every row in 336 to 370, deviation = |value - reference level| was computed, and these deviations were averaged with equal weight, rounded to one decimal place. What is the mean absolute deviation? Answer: 6.2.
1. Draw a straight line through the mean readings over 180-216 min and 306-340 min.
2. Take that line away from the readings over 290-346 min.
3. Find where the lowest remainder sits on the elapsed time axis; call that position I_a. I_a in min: 333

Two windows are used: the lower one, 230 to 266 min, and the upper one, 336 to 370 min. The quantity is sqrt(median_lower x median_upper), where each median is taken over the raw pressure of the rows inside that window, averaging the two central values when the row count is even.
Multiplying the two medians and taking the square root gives 34.8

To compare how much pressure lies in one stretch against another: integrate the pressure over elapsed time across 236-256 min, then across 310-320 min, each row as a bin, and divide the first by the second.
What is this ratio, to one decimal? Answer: 2.0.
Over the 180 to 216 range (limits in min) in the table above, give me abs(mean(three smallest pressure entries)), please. 32.1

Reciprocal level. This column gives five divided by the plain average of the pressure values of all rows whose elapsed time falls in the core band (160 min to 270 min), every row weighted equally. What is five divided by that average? 0.150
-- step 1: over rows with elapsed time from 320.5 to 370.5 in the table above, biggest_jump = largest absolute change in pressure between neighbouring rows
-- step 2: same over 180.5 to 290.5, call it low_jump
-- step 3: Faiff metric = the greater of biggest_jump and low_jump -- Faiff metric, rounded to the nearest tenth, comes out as 6.6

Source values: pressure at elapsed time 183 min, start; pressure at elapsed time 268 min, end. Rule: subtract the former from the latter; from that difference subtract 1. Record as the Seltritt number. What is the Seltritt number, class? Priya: -7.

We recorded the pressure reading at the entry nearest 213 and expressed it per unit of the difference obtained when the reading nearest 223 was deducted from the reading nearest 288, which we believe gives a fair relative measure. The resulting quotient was 2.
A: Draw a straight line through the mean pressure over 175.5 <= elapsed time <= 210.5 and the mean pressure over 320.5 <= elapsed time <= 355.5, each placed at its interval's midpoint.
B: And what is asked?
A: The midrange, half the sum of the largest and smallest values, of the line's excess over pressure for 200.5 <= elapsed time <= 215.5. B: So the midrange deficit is 3.7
